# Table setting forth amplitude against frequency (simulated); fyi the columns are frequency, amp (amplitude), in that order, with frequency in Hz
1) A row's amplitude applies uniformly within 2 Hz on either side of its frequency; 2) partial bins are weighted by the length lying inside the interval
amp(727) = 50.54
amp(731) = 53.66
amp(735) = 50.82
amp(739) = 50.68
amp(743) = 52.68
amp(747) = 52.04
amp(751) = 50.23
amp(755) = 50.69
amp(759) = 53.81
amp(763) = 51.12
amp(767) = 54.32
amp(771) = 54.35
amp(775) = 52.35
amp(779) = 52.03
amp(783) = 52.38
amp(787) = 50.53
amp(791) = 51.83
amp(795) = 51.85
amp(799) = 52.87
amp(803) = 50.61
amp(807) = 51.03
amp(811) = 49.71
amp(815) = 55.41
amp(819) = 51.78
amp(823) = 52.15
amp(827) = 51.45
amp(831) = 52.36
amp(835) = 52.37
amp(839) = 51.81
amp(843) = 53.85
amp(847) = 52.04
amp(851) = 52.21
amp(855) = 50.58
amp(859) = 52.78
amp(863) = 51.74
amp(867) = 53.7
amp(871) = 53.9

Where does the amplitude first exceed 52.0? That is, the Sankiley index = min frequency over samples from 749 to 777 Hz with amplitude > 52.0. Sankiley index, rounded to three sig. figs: 759 Hz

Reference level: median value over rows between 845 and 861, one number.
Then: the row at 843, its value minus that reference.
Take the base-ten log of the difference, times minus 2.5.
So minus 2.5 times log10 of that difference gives -0.59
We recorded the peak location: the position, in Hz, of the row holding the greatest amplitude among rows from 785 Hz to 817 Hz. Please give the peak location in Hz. 815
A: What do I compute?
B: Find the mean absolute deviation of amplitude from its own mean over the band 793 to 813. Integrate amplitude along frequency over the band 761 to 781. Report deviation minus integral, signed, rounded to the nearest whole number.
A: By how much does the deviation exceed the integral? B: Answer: -1056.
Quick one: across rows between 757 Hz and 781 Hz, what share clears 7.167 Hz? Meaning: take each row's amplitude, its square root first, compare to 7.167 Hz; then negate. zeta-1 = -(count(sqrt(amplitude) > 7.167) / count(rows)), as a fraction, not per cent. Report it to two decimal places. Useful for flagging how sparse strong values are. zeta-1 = -0.83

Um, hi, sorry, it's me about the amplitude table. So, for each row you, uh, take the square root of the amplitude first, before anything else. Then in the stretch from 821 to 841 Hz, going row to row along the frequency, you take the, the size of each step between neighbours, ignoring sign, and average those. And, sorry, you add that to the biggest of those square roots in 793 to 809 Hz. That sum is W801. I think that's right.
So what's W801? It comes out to 7.31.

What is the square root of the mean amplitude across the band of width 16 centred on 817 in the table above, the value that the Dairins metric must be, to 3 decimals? 7.229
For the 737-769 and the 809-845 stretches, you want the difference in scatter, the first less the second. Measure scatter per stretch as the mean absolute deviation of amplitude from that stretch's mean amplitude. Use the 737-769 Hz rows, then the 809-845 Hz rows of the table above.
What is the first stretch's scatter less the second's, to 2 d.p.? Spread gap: 0.22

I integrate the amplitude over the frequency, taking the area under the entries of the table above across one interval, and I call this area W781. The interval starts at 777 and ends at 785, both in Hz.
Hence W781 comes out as 418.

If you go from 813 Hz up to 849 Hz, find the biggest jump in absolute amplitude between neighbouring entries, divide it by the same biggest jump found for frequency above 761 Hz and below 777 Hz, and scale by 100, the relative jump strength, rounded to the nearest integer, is 113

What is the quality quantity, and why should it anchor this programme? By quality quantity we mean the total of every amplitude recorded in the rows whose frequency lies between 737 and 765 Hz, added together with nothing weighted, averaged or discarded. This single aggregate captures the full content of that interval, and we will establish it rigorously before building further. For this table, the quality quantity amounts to 361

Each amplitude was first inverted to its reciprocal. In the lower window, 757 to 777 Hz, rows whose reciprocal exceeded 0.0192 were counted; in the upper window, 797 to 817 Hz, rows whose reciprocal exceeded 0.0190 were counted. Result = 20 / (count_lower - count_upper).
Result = -10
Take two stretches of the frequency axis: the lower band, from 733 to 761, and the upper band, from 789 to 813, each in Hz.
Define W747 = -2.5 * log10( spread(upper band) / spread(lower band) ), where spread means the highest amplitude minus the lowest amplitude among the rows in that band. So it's 0.14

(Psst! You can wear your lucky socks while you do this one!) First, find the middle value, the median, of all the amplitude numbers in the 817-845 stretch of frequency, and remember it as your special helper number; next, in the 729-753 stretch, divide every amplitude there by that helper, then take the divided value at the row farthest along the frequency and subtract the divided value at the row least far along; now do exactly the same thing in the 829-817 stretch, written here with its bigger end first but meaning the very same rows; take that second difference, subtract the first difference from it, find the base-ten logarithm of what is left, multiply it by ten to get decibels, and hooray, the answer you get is -12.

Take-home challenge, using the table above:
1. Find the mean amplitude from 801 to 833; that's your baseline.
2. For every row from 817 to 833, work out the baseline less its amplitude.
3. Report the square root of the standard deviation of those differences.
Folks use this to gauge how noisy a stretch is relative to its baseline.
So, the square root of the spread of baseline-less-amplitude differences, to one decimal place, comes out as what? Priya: 0.6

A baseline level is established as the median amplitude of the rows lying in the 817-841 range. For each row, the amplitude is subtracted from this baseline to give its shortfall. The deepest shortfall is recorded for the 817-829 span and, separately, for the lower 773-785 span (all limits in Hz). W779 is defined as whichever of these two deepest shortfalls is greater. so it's 0.5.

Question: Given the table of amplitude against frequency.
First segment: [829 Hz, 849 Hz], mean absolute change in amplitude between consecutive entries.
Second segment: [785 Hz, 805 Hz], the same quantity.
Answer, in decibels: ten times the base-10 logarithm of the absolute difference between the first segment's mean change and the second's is -13.5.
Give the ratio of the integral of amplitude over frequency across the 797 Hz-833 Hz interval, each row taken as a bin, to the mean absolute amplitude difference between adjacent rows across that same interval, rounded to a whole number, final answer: 977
